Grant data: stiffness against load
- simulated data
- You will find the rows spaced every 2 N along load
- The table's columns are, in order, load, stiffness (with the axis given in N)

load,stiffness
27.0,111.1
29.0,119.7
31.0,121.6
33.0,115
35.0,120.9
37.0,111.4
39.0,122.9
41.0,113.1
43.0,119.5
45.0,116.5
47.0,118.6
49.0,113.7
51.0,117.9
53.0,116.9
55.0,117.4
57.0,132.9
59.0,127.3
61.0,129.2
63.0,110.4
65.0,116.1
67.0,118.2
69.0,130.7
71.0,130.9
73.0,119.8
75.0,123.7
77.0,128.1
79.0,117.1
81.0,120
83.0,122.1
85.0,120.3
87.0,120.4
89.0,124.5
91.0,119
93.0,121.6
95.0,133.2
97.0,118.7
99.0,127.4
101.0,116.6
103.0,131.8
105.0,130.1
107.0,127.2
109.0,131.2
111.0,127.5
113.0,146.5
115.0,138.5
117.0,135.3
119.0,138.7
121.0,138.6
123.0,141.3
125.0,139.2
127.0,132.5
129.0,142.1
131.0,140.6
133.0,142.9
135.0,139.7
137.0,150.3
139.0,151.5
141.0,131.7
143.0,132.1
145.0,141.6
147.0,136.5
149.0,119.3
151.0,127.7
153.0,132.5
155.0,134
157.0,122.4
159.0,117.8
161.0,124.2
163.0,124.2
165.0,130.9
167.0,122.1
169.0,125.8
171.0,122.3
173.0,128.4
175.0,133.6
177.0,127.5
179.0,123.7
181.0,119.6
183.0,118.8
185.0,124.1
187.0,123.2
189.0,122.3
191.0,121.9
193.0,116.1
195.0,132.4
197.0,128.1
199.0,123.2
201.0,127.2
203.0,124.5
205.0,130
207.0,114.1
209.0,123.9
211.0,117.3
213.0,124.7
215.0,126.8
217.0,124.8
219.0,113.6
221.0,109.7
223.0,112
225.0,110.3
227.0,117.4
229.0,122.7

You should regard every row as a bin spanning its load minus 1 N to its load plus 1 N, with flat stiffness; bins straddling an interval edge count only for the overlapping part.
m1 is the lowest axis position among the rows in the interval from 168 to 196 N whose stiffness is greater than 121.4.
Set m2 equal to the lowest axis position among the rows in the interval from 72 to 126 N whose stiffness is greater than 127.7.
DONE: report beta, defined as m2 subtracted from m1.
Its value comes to 92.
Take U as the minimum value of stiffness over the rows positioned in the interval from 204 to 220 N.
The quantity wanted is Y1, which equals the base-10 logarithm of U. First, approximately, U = 113.6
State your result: 2.055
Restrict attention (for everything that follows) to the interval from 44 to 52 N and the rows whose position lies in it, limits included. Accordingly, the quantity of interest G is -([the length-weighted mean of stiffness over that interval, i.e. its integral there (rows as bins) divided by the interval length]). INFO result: -117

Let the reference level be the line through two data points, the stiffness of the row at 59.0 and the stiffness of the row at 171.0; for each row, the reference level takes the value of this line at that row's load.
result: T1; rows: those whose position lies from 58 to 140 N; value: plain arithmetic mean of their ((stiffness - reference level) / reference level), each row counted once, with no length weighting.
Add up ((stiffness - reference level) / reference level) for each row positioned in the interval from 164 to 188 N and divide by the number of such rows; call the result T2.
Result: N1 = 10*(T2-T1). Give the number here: -0.1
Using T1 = 0.03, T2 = 0.02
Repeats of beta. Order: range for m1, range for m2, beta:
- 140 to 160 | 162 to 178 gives -24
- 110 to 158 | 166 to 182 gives -62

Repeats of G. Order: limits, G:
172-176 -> -131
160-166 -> -126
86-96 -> -124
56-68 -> -122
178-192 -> -122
